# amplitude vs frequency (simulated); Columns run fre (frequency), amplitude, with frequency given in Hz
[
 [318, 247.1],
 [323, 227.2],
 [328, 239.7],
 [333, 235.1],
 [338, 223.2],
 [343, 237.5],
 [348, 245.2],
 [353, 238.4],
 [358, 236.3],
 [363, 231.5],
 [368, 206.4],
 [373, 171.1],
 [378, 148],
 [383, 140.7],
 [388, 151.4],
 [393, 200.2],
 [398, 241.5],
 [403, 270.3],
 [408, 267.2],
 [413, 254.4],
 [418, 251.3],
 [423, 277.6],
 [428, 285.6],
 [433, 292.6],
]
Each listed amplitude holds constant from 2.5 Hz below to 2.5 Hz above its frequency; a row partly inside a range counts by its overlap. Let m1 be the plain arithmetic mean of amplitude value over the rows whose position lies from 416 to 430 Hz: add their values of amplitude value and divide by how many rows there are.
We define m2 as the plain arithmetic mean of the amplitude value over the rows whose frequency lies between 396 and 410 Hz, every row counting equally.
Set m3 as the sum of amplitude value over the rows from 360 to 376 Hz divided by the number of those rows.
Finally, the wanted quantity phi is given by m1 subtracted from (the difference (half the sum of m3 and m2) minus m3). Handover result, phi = -243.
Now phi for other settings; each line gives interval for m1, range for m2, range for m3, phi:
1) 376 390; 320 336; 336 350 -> -147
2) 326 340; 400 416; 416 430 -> -236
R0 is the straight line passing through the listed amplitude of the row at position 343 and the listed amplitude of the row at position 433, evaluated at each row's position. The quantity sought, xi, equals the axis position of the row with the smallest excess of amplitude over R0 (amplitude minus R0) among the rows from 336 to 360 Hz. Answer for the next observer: 338 Hz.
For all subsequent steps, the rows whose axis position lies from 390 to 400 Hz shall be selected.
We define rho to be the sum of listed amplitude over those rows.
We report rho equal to 442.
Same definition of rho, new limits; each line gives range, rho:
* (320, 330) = 467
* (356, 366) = 468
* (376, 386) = 289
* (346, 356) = 484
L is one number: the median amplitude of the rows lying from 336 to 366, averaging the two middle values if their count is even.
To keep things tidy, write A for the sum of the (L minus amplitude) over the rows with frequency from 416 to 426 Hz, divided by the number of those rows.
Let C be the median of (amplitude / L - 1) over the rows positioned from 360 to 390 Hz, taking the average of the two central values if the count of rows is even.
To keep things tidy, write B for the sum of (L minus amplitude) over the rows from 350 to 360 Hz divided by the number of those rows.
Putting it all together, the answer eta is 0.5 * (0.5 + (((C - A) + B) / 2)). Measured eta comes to 6.9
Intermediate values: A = -28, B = 0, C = -0.32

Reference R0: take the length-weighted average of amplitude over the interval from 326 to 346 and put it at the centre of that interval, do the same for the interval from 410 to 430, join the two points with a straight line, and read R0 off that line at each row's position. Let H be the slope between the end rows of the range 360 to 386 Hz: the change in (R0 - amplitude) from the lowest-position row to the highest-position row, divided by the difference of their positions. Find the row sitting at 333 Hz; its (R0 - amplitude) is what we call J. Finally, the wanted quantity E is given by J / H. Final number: 0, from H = 4.9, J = -2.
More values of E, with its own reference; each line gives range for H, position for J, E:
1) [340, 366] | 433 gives -30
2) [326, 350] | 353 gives 20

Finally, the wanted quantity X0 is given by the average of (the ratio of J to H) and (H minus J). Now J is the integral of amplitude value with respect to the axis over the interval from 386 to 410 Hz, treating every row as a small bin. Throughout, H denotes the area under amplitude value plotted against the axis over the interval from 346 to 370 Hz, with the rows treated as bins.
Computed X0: 60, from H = 5563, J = 5444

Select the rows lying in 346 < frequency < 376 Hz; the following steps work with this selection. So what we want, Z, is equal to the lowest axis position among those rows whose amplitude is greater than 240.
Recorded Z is 348 Hz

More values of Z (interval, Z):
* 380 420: 398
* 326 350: 348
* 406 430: 408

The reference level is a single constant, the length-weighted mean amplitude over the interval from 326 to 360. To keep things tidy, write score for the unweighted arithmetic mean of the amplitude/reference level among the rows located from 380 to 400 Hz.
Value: 0.78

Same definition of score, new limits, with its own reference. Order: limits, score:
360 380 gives 0.80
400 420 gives 1.10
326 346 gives 0.99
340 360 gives 1.01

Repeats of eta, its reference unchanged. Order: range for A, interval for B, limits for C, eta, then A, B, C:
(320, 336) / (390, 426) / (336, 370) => -4.2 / 3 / -15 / 0.00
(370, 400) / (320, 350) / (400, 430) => -14.5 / 61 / 2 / 0.13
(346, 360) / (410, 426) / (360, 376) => -5.1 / -3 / -24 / -0.13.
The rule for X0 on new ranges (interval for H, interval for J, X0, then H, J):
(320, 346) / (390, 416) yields -154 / 6060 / 6369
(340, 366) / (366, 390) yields 1125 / 6159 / 3909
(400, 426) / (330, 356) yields 367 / 6868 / 6135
